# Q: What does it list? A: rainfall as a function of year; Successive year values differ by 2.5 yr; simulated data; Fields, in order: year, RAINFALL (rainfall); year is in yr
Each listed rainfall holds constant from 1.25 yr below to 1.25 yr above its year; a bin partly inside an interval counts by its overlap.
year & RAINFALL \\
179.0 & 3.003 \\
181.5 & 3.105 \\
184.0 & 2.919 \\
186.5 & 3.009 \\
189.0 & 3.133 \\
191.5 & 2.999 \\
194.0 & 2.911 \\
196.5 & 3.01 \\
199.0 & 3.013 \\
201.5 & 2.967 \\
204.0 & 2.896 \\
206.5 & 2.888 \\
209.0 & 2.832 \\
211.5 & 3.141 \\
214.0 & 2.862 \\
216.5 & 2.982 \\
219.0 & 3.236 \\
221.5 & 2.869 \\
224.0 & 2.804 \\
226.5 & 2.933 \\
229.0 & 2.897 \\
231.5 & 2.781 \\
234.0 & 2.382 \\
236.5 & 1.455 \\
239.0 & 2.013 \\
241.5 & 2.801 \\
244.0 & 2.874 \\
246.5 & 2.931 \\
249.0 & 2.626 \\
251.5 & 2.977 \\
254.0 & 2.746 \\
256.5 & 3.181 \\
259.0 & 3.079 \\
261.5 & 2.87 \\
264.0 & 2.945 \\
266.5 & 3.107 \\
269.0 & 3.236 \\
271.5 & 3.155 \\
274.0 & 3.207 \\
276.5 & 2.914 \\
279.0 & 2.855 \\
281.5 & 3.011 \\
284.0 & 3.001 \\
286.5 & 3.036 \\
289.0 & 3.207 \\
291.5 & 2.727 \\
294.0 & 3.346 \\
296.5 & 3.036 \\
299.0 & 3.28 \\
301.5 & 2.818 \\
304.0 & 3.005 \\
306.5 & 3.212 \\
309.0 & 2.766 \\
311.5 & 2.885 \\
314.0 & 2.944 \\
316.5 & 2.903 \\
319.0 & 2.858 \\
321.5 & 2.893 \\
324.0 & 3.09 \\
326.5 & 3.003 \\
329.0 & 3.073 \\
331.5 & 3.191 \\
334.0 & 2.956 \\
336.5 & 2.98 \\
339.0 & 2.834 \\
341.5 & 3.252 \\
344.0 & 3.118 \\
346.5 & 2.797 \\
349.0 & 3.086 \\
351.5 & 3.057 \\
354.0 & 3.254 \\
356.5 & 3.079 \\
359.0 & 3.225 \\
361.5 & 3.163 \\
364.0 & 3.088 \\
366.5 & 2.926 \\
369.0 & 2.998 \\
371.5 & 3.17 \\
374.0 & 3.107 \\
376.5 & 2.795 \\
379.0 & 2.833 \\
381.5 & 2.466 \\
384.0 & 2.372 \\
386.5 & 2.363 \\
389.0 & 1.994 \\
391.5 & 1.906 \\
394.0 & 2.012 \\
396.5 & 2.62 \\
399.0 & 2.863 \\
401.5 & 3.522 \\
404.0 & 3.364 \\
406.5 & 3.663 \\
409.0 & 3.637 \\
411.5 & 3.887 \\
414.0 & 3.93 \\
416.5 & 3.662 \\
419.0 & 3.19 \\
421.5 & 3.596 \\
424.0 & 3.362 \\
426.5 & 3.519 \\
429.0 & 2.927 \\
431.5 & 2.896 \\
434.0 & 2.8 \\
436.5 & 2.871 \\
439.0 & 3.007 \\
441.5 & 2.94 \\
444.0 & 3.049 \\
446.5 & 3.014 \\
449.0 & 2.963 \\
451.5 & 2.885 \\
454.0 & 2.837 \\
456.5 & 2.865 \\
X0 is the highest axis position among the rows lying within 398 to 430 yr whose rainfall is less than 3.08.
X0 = 429.0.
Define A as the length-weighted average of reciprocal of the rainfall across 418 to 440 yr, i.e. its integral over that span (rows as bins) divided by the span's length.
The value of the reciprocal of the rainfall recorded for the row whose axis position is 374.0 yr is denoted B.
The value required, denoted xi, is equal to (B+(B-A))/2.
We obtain 0.161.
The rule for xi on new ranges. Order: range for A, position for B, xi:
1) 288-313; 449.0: 0.171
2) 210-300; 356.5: 0.149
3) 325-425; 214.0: 0.180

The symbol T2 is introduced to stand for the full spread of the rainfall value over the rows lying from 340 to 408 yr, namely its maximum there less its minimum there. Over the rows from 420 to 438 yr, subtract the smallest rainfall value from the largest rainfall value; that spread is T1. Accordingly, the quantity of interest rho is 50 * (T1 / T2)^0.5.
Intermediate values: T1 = 0.8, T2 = 1.8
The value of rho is 34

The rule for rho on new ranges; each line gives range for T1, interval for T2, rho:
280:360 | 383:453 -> 28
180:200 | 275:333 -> 30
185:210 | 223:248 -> 23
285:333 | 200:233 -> 58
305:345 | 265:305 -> 44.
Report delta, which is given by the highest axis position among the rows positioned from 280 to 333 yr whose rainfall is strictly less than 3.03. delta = 326.5 yr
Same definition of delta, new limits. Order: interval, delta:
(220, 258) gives 254.0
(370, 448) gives 446.5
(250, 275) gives 264.0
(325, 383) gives 381.5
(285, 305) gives 304.0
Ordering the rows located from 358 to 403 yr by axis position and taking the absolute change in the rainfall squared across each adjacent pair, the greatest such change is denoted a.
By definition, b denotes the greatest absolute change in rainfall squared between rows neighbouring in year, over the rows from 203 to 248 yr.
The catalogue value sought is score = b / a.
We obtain 0.90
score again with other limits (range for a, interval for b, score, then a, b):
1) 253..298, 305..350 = 0.71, 3.76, 2.67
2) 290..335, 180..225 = 0.60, 3.76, 2.24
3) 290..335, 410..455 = 1.02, 3.76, 3.82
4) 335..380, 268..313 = 1.48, 2.54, 3.76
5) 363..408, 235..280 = 0.90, 4.21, 3.79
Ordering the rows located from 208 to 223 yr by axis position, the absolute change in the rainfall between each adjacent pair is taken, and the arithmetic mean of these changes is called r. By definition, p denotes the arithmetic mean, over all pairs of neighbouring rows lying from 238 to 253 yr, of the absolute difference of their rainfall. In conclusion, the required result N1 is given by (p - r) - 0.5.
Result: -0.451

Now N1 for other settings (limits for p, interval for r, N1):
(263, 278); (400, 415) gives -0.512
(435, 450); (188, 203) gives -0.494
